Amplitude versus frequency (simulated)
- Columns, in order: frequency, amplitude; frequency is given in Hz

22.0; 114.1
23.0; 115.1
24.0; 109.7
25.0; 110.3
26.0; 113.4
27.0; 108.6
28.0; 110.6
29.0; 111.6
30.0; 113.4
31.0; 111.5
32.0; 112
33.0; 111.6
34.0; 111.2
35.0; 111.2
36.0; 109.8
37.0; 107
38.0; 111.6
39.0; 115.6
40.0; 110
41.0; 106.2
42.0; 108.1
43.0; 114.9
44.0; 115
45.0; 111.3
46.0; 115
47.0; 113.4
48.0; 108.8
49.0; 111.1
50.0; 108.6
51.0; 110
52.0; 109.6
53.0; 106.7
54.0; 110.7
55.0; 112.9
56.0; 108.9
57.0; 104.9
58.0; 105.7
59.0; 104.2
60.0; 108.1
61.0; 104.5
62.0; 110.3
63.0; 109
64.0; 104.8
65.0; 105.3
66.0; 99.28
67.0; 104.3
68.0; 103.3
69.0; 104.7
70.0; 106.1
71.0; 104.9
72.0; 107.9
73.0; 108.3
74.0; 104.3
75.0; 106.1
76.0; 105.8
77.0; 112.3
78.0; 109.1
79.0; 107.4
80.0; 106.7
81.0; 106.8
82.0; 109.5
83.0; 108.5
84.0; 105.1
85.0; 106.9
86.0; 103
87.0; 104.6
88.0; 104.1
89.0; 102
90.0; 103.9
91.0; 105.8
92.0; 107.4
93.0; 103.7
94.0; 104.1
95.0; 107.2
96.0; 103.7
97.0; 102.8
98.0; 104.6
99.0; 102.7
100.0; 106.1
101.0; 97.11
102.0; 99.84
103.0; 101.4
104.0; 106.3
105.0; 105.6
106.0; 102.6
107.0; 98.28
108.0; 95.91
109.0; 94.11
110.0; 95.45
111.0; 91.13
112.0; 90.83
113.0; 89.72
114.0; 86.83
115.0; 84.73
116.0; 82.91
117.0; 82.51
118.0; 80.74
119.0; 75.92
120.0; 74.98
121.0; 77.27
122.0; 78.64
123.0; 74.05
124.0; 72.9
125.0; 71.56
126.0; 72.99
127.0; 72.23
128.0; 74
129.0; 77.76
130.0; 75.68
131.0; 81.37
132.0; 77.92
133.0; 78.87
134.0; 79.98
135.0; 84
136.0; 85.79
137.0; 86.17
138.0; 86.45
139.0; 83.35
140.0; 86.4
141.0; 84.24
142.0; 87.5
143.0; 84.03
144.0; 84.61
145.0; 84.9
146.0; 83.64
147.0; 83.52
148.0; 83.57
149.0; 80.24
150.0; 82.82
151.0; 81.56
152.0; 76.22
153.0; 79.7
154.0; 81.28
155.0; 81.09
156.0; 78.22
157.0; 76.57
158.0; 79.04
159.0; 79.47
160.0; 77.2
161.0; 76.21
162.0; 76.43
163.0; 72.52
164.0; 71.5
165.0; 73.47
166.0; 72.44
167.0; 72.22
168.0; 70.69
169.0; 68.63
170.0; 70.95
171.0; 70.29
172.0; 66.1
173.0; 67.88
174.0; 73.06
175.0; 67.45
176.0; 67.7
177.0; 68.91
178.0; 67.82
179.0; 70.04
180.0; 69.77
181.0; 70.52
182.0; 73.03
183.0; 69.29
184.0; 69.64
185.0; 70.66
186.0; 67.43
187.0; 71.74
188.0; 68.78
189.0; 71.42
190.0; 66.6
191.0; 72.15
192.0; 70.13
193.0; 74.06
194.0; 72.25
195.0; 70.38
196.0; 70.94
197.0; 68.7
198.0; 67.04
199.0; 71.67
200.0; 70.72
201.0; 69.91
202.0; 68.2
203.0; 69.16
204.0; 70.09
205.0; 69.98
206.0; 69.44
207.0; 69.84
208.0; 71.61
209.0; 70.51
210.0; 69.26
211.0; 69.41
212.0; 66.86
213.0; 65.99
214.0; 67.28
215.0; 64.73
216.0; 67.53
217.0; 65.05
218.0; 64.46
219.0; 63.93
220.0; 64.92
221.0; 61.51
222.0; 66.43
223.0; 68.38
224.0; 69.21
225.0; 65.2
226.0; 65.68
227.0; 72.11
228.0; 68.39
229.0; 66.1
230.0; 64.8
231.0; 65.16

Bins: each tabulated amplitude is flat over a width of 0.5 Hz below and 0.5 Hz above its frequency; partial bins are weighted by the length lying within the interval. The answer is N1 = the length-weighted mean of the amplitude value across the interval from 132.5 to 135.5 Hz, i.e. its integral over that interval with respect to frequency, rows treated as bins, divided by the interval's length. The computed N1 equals 81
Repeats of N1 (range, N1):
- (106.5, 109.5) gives 96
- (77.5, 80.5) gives 108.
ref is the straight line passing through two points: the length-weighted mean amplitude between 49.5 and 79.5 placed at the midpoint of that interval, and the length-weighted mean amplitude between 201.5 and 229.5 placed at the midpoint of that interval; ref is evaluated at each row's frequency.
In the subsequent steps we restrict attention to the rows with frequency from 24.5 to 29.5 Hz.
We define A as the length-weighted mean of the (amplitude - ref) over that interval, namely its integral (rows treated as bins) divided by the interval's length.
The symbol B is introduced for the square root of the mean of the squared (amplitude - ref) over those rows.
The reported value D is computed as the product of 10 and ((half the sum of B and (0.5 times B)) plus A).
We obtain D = -13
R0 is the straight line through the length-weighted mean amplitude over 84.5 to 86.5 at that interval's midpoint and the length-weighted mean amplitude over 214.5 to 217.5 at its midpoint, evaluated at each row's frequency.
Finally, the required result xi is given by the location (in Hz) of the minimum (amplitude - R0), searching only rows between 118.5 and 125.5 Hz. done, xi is 125.0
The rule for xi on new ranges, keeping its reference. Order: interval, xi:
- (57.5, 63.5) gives 59.0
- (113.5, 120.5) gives 120.0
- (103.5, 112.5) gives 111.0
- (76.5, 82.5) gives 80.0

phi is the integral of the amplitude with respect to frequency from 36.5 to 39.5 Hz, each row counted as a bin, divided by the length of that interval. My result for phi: 111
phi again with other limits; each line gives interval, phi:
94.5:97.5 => 105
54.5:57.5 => 109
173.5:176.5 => 69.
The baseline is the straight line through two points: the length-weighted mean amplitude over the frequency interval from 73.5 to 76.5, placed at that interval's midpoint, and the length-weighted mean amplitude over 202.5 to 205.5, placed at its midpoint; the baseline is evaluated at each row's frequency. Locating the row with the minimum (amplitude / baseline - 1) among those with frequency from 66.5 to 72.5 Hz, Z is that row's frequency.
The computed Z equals 68.0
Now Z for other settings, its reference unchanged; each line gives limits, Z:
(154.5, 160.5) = 157.0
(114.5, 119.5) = 119.0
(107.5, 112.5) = 112.0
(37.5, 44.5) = 41.0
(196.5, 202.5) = 198.0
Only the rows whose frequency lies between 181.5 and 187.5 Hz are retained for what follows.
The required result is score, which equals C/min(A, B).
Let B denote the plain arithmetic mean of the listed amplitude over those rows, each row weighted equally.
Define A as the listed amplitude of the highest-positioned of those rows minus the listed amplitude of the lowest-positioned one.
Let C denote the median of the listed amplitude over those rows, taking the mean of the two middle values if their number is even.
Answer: -54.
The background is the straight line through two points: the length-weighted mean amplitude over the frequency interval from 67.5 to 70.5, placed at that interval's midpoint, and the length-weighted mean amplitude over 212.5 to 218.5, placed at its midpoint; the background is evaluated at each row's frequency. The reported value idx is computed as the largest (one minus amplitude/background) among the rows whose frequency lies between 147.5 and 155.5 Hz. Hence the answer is 0.078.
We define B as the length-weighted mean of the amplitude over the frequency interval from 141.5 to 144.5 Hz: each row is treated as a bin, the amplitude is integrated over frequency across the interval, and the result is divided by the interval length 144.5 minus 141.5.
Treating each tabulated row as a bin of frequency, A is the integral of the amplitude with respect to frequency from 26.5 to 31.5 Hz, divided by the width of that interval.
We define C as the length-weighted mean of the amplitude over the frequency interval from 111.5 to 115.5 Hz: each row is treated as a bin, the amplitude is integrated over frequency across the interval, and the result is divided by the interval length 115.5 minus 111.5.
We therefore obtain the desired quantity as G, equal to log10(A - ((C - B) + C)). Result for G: 1.31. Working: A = 111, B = 85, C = 88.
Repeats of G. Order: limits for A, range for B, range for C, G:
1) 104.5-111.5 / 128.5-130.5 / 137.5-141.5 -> 0.61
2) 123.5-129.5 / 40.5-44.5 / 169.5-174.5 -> 1.66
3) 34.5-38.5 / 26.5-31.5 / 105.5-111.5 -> 1.46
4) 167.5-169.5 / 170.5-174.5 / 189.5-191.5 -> -0.62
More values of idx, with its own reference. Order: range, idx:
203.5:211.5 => -0.016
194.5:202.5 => 0.049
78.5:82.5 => -0.048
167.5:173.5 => 0.146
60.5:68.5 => 0.059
